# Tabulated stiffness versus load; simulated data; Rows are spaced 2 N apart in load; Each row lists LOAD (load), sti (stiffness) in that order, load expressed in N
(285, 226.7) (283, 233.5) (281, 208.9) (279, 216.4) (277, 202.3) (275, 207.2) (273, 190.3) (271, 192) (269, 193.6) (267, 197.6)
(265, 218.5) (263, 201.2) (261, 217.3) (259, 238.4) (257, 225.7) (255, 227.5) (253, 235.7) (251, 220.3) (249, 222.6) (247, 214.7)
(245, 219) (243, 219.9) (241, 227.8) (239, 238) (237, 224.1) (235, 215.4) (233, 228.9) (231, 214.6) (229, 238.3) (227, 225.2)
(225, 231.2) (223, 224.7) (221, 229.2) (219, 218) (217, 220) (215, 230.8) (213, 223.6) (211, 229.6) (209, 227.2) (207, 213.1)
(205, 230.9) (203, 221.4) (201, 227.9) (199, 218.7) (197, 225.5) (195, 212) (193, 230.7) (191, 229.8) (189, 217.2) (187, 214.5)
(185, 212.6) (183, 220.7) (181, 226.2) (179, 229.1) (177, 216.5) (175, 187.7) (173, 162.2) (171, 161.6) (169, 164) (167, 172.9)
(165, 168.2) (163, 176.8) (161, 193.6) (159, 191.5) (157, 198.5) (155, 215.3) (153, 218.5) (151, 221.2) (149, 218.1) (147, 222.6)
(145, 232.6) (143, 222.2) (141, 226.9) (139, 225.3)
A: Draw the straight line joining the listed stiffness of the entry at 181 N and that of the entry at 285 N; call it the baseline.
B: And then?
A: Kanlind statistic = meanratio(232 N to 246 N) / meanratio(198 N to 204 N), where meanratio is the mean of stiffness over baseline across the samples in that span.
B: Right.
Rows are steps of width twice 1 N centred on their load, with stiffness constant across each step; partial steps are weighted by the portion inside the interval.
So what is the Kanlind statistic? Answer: 1.01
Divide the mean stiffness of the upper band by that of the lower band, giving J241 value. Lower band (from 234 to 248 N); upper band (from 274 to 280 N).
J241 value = 0.94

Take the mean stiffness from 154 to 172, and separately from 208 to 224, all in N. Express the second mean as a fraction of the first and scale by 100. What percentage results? 124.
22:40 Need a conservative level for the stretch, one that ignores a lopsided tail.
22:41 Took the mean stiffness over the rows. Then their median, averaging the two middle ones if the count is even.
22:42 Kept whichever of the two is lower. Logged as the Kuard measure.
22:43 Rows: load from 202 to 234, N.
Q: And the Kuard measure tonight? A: 225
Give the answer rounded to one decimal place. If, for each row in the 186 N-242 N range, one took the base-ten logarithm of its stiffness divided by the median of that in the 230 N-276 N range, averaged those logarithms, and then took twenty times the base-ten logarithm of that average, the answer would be -39.4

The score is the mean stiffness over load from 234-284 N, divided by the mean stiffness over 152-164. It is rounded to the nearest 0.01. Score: 1.09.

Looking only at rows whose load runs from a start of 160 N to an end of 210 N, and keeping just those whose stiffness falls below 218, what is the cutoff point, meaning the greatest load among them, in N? 207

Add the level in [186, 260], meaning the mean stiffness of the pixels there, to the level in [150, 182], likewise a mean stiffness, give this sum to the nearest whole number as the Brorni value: 419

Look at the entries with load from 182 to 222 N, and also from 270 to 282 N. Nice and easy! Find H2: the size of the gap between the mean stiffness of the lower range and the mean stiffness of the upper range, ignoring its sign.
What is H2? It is 20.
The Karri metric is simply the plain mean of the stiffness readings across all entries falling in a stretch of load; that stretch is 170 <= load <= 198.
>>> 210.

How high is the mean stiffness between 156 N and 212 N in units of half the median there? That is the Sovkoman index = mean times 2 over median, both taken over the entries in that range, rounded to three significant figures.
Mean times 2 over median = 1.92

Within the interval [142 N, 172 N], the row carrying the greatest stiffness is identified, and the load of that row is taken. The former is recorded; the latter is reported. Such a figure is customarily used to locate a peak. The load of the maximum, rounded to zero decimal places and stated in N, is 145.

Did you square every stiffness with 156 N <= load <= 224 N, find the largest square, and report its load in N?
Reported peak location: 205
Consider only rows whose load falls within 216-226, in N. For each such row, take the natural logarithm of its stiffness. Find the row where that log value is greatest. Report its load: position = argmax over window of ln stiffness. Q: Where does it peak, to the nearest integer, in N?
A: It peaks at 225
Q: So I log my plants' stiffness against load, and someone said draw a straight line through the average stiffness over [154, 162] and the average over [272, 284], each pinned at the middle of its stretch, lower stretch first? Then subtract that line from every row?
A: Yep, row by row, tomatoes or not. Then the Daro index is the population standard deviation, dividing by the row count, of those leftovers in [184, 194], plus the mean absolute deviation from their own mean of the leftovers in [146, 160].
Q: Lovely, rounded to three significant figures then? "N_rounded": 17.6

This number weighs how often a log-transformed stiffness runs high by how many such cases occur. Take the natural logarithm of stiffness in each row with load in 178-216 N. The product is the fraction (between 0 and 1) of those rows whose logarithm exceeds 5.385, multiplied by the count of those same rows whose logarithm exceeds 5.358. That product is 13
